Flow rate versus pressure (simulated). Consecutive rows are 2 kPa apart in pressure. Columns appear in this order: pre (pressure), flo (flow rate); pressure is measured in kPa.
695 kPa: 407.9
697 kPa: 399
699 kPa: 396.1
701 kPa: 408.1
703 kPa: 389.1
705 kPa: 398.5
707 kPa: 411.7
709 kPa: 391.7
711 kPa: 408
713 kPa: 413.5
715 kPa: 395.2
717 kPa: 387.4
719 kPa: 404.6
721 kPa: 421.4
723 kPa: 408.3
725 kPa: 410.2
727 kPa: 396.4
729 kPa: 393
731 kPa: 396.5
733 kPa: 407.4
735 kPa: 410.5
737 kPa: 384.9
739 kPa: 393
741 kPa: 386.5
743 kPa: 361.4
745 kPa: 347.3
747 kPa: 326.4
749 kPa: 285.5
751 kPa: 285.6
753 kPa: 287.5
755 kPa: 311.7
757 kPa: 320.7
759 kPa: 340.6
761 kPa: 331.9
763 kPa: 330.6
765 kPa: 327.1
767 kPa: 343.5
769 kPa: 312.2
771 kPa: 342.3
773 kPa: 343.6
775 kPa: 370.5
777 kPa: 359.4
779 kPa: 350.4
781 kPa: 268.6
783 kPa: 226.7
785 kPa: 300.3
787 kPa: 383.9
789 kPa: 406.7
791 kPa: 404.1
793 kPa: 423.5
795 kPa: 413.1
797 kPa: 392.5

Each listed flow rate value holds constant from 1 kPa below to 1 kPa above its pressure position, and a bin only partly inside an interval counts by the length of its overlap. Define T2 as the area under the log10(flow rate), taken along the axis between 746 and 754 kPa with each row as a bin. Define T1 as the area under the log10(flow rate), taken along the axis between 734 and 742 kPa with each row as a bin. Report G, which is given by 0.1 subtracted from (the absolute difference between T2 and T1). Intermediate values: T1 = 20.8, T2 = 19.8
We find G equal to 0.89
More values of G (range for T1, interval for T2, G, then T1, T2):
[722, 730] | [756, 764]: 0.58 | 20.8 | 20.2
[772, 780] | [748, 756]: 0.58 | 20.4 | 19.7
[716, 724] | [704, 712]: -0.08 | 20.9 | 20.8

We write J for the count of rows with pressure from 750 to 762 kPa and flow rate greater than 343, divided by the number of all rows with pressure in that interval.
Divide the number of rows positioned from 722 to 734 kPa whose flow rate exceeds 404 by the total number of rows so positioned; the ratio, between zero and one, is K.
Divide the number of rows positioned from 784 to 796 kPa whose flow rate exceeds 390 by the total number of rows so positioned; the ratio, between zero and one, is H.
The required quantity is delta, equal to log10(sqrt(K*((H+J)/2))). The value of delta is -0.39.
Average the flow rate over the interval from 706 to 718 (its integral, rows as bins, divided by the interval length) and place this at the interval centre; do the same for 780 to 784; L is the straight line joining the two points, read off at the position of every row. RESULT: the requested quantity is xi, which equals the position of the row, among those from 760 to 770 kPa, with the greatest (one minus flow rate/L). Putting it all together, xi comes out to 761 kPa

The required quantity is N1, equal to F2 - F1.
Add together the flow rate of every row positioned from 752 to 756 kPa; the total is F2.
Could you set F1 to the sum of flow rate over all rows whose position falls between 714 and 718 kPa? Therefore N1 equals -183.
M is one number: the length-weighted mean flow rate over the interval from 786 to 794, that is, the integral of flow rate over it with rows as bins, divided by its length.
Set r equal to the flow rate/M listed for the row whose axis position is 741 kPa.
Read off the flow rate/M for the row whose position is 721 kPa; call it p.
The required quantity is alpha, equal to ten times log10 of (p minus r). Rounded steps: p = 1.04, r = 0.955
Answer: -10.6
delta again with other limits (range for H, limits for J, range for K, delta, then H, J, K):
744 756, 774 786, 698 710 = -0.54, 0.00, 0.50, 0.33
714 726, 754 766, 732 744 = -0.43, 0.83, 0.00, 0.33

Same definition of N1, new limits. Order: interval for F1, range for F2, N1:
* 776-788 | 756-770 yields 417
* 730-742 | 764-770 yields -1396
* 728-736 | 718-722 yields -781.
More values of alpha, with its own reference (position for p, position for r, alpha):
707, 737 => -11.8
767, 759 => -21.4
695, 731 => -15.5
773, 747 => -13.7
